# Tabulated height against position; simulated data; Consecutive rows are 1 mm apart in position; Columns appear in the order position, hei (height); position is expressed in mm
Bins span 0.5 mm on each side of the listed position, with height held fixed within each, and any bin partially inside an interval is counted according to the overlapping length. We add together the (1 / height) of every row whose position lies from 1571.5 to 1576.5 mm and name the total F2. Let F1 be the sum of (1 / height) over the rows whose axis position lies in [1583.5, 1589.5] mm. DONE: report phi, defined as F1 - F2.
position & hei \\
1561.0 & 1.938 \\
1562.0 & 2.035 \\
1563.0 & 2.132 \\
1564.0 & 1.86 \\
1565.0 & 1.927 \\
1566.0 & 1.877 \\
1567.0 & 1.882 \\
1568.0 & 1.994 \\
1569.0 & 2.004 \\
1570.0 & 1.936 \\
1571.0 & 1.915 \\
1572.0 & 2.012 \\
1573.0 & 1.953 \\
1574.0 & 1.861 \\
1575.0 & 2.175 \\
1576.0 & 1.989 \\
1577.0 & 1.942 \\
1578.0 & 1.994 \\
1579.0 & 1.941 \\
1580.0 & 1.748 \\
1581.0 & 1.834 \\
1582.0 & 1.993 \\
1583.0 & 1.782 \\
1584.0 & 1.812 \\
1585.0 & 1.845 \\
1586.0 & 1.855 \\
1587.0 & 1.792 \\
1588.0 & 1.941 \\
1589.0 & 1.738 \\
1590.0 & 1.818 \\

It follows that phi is 0.8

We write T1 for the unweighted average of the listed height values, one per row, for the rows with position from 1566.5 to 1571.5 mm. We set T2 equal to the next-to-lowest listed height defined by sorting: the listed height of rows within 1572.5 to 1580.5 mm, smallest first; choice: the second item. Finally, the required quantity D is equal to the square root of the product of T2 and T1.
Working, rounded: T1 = 1.95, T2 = 1.861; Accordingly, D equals 1.90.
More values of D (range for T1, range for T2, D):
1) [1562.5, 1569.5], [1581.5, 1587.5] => 1.87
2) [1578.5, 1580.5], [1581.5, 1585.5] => 1.83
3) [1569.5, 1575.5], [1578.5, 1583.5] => 1.88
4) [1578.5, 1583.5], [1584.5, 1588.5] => 1.85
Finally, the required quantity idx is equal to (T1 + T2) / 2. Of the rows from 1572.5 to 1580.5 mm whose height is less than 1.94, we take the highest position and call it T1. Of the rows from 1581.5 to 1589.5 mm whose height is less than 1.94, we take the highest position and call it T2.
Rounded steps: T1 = 1580.0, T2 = 1589.0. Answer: 1584.5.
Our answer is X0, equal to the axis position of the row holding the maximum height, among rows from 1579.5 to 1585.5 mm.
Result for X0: 1582.0 mm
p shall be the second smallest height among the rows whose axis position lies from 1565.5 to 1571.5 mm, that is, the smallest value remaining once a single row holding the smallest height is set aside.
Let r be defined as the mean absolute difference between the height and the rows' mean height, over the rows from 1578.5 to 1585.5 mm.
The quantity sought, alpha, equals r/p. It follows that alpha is 0.035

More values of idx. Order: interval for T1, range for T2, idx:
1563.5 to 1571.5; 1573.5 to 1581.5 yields 1576.0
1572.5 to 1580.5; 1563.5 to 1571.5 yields 1575.5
